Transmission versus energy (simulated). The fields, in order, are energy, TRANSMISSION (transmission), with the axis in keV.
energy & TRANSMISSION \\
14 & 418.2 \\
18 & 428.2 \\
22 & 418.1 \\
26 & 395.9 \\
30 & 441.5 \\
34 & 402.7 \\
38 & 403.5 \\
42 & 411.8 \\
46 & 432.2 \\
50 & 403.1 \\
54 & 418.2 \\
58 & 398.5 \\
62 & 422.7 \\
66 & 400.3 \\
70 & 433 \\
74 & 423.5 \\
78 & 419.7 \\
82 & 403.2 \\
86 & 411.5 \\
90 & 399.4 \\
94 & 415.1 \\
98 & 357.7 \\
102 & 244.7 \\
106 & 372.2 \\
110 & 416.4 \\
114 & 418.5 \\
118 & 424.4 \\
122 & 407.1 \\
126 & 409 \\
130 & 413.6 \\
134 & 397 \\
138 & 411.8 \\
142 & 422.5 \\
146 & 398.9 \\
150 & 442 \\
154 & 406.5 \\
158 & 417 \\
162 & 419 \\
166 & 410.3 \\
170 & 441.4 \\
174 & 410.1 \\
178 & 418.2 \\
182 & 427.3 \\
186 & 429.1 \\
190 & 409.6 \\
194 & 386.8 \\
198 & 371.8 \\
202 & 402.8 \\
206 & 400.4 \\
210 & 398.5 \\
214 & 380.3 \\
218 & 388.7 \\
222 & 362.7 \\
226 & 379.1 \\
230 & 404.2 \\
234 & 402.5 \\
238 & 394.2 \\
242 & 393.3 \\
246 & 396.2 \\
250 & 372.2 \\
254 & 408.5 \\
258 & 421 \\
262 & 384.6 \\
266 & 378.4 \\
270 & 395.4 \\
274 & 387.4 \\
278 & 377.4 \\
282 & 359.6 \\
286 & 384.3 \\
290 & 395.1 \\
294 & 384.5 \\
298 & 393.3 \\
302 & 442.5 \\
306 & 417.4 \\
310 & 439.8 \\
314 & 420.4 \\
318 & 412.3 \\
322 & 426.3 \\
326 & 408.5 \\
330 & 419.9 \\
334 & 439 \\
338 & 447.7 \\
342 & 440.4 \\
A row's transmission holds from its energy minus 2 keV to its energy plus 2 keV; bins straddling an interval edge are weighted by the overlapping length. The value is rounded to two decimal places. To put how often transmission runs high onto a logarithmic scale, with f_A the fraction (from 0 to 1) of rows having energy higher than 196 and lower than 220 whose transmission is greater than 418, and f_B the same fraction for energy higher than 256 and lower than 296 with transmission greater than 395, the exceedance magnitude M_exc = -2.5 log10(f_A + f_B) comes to 1.31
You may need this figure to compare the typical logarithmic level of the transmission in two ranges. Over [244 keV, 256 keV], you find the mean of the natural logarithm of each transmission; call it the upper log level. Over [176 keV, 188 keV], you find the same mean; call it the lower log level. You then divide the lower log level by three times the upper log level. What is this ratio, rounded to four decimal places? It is 0.3378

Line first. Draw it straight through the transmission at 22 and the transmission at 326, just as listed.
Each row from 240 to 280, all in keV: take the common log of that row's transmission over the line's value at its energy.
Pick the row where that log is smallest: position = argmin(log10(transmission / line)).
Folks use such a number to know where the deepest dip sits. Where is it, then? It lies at 250 keV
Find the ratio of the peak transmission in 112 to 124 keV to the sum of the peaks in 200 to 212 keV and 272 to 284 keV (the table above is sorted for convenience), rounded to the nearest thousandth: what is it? 0.537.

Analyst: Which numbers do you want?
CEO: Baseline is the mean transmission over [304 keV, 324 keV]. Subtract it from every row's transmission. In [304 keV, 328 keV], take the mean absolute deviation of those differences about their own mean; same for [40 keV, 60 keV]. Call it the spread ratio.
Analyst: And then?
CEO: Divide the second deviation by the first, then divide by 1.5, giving 0.81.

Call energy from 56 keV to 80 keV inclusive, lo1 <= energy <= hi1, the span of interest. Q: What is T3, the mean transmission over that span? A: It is 416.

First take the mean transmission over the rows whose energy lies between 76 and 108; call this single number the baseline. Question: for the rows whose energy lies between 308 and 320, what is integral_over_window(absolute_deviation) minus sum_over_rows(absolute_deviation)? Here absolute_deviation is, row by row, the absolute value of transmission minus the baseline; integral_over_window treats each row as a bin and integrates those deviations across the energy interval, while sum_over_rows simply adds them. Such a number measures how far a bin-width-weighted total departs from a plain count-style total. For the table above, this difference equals 416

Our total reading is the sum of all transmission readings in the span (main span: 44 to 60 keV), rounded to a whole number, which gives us 1652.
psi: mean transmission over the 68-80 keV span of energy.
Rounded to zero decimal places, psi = 425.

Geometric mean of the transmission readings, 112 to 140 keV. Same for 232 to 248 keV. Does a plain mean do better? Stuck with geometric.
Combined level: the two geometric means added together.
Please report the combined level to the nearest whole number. 808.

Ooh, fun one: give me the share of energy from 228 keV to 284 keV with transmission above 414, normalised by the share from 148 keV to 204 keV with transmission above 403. 0.1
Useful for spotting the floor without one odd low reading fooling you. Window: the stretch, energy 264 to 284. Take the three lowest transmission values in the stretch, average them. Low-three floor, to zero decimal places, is 372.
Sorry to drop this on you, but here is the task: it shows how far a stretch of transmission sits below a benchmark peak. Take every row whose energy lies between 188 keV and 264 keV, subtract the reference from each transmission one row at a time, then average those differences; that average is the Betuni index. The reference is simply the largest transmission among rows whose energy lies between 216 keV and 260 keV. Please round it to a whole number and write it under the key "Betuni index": -29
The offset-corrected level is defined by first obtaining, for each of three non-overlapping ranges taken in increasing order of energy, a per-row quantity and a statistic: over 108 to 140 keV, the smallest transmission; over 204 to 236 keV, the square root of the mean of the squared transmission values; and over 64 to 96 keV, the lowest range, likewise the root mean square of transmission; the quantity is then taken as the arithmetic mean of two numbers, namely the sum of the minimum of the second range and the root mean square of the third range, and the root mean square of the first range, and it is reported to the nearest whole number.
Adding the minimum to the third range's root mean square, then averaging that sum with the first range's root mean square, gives 600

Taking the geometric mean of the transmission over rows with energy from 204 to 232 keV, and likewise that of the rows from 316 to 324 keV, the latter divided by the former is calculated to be 1.08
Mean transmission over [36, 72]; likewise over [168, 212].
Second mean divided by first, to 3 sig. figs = 0.988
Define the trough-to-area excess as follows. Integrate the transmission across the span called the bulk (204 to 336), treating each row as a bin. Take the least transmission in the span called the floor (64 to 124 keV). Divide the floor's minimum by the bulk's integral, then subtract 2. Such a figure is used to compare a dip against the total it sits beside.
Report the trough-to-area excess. -2.00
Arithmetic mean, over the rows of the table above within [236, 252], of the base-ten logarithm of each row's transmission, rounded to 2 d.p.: 2.59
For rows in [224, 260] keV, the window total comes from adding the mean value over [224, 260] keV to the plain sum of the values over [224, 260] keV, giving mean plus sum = 3968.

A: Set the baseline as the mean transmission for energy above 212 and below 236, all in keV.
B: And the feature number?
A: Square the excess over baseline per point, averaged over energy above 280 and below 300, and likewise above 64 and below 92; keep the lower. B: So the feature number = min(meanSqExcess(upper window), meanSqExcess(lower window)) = 169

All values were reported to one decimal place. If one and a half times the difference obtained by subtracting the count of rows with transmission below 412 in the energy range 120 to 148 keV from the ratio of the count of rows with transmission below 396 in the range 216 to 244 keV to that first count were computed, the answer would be -6.0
